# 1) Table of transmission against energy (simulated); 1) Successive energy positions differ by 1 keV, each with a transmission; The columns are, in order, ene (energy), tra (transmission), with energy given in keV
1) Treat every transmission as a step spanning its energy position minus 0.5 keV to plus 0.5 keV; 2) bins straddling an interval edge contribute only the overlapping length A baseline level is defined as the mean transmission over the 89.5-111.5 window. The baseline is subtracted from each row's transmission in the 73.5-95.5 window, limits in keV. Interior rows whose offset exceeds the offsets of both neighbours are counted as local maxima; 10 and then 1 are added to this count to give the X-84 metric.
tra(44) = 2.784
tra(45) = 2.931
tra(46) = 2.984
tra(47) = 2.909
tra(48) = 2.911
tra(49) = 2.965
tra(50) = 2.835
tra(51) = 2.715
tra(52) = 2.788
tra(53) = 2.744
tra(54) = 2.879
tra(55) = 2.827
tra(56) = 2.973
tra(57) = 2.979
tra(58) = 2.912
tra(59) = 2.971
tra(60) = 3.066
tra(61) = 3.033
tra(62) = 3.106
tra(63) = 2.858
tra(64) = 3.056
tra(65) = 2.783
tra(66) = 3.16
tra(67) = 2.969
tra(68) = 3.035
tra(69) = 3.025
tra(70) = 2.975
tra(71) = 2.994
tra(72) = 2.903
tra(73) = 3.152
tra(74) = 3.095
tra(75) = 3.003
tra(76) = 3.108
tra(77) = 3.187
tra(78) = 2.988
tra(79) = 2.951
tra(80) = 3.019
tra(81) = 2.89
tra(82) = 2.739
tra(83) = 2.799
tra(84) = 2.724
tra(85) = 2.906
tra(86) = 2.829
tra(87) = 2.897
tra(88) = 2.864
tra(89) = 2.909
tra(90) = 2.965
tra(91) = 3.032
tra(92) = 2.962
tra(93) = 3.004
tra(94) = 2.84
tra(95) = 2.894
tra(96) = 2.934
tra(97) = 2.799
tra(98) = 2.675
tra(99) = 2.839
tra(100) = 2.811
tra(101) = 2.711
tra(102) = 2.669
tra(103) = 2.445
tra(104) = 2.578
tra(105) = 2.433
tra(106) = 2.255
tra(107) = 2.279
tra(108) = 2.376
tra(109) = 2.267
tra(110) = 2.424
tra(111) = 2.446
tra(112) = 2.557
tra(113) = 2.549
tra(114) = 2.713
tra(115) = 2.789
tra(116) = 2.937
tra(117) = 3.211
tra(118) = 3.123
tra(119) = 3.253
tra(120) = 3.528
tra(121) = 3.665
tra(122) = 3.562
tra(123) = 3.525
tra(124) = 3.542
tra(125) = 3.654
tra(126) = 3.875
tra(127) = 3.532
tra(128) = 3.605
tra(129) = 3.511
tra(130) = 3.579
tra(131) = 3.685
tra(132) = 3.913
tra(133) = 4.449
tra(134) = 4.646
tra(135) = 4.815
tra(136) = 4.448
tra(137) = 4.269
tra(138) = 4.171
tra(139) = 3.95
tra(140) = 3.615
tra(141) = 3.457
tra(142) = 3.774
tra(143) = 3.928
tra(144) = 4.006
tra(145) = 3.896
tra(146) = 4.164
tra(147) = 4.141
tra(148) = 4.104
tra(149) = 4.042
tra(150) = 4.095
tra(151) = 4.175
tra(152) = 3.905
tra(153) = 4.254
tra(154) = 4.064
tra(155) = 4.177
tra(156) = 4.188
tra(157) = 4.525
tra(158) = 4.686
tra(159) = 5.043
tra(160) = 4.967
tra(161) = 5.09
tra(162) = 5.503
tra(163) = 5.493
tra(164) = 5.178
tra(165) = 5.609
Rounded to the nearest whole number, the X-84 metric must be 18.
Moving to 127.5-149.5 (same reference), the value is 14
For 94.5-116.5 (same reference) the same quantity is 16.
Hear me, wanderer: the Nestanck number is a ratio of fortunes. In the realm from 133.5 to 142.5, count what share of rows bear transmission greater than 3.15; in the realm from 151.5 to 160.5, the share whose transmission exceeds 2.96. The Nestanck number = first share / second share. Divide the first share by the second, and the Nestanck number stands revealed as 1.00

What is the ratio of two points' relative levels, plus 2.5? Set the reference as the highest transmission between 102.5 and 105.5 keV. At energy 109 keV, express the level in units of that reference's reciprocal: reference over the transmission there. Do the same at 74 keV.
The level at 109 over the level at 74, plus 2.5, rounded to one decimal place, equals 3.9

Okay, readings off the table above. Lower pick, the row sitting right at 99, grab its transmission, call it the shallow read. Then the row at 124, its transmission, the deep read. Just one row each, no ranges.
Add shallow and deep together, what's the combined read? 6.4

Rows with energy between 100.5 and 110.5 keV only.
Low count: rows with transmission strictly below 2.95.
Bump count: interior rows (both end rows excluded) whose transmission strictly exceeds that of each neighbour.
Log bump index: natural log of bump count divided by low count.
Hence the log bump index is -1.6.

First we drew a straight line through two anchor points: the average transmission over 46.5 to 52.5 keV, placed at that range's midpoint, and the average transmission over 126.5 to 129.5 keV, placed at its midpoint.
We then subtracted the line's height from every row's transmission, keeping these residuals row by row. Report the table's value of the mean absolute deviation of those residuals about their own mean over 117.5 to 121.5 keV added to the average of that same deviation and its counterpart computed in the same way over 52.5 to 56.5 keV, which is 0.33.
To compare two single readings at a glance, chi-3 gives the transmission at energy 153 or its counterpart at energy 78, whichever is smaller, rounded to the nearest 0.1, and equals 3.0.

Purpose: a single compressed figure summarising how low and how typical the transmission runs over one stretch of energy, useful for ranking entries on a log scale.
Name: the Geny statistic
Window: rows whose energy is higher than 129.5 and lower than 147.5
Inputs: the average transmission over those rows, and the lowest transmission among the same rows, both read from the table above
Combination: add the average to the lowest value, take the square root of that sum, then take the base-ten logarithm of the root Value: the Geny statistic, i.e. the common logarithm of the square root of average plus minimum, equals 0.438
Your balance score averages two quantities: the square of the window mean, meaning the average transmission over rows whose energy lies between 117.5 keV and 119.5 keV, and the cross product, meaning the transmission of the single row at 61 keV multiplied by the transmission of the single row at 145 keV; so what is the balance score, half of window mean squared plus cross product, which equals 11.0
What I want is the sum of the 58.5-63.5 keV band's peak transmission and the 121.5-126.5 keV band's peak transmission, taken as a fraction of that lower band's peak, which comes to 2.25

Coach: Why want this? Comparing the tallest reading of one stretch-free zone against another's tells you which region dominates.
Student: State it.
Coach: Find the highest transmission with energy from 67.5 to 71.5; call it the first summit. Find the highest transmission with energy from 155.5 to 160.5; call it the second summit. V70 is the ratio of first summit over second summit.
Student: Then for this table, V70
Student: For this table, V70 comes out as 0.60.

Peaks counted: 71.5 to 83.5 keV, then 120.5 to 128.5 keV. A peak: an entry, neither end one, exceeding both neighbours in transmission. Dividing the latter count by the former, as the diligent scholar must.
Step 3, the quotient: 0.3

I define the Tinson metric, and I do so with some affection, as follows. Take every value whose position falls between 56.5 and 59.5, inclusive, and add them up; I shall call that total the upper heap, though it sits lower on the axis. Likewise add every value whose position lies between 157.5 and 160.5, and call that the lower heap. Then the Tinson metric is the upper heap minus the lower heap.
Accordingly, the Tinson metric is -6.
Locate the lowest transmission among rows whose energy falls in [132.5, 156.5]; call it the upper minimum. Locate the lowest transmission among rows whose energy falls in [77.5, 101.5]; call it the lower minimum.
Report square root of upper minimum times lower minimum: 3.04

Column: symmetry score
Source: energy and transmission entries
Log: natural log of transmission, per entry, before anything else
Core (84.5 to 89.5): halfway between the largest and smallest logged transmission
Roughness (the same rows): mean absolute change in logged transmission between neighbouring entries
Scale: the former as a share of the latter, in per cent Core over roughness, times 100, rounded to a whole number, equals 5429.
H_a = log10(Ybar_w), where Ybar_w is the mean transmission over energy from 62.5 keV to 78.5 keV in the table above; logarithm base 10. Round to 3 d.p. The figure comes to 0.480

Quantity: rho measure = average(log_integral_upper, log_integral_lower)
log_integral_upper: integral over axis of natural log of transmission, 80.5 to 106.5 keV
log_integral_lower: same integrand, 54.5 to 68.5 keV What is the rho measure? 21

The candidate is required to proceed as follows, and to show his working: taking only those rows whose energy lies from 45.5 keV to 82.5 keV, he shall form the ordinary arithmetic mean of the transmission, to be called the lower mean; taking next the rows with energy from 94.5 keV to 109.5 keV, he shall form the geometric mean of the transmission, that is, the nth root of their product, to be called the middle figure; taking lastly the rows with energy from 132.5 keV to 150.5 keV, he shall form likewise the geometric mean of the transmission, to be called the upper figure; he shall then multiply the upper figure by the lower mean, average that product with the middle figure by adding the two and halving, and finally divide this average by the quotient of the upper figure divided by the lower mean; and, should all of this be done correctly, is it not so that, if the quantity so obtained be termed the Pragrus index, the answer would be 5.3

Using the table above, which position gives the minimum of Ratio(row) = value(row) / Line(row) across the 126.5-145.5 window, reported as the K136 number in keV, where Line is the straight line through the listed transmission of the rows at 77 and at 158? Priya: 141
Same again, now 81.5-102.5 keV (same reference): 102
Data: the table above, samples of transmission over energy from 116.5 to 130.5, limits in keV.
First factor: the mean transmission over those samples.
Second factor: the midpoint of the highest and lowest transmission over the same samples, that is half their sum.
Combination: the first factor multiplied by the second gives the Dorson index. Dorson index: 12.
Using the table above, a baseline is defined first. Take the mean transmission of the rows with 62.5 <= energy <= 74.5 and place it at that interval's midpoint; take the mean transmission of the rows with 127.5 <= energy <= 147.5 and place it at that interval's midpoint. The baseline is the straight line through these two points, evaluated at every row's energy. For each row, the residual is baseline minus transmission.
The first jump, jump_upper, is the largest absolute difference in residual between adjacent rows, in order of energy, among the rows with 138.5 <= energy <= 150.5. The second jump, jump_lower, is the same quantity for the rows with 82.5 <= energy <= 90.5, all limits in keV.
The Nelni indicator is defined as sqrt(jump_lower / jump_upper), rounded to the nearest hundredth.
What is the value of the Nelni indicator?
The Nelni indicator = 0.69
